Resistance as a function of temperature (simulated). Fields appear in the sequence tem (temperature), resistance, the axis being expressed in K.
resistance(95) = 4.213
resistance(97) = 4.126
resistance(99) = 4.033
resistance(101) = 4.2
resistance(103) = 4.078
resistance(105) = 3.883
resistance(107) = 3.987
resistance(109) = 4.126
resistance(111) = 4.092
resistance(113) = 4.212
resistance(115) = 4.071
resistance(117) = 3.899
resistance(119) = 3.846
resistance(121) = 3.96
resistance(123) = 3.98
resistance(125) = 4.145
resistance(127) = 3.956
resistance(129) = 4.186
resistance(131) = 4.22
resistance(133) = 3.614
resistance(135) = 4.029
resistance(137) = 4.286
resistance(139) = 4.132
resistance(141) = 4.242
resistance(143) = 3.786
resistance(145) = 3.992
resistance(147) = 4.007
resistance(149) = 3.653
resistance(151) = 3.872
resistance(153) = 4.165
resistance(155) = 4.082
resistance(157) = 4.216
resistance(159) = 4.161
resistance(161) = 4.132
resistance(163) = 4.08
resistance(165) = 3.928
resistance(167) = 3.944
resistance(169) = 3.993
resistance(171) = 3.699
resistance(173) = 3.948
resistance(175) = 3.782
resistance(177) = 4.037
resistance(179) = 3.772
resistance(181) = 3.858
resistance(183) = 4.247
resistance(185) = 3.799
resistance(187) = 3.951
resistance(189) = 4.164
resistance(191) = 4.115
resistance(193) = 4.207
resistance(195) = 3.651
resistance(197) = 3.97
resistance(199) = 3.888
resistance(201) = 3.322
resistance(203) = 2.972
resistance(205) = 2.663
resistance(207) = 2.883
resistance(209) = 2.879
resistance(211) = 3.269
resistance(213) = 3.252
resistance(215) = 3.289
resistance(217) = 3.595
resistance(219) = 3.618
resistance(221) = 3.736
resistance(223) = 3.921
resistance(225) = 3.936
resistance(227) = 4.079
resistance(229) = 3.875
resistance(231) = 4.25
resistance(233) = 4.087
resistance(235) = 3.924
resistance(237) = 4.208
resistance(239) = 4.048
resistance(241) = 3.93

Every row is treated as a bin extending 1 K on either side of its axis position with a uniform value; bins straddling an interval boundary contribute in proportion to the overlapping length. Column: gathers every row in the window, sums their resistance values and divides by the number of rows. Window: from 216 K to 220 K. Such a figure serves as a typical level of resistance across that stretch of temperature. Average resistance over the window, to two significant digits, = 3.6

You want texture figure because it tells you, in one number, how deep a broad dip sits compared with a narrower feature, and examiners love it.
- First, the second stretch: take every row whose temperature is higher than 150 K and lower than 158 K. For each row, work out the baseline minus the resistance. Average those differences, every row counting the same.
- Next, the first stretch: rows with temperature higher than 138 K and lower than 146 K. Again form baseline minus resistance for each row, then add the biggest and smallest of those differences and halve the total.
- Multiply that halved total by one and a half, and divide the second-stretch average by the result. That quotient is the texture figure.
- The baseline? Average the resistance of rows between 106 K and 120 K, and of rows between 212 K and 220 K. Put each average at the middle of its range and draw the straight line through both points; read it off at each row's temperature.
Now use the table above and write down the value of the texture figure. 1.3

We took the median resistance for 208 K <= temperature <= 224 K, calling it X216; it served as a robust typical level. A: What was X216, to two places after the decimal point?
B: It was 3.44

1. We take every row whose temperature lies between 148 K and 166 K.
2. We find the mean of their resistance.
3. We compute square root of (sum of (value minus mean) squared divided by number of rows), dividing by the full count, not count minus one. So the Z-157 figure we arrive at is 0.17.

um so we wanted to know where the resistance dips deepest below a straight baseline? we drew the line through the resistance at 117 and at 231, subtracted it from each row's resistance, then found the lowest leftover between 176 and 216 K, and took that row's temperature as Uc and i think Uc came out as 205 K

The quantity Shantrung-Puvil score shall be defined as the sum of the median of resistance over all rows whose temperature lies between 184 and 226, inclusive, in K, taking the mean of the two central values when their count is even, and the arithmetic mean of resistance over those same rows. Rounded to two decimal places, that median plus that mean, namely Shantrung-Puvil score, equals 7.23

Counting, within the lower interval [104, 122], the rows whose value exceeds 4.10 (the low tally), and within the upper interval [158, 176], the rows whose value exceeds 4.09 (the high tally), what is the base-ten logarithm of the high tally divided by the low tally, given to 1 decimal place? 0.0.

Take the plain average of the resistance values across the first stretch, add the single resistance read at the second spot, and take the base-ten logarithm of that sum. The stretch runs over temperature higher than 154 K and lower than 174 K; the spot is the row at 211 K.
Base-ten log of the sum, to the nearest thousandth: 0.863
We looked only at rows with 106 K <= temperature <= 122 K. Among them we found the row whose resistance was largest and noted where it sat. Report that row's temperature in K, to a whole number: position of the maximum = 113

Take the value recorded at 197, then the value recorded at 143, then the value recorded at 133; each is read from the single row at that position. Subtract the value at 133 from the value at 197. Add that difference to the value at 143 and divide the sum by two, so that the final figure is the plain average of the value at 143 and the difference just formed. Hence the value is 2.1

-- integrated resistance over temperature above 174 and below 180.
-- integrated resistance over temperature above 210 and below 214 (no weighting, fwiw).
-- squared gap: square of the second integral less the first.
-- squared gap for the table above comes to 103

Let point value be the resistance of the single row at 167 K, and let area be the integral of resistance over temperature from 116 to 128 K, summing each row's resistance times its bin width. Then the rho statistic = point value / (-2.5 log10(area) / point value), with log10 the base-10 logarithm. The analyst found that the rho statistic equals -3.7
